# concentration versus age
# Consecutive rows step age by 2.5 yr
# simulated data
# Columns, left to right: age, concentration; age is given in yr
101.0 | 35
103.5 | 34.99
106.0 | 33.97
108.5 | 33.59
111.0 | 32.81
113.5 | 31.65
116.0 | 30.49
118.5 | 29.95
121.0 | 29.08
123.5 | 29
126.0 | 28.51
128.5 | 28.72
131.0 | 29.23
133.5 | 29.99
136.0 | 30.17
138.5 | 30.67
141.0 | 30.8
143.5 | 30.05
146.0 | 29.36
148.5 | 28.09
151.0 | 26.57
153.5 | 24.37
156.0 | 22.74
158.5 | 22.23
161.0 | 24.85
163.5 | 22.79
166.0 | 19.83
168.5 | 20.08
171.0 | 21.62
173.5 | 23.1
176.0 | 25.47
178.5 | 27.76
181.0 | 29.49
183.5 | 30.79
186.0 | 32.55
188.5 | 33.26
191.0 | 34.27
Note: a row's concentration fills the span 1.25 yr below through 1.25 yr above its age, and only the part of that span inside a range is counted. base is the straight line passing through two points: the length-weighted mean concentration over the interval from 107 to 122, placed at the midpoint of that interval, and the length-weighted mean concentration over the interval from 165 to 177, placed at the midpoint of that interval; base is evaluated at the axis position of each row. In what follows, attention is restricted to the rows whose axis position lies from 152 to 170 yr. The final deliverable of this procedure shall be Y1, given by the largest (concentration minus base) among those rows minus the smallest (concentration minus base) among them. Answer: 4.2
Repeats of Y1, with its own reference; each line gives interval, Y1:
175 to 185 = 6.6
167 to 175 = 3.8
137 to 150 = 1.5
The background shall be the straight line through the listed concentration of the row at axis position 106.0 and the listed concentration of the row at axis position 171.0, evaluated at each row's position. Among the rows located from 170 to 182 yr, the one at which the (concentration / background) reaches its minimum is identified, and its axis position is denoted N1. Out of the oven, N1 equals 171.0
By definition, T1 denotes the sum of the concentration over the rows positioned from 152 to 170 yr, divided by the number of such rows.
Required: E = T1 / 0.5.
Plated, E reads 44.8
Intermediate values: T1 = 22.4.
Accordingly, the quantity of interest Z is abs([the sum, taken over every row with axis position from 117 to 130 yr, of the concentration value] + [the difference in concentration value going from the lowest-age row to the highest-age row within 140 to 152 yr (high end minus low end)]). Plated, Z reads 141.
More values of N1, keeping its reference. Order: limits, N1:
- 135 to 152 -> 151.0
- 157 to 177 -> 166.0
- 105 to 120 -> 118.5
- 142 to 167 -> 166.0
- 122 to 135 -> 126.0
